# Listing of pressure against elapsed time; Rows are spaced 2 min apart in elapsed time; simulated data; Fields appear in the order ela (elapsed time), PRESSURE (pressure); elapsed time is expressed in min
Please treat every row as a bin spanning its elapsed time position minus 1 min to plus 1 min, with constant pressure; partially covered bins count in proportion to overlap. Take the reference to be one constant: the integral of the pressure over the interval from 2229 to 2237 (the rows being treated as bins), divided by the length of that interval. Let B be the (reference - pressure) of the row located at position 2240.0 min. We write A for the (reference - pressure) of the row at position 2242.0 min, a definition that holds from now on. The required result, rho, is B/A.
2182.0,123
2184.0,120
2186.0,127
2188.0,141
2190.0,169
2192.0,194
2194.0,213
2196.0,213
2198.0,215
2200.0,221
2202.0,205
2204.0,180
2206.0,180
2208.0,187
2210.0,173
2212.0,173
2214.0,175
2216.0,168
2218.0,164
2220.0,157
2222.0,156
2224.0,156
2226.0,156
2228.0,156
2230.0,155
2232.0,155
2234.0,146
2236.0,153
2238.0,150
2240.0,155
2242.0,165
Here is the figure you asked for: 0.22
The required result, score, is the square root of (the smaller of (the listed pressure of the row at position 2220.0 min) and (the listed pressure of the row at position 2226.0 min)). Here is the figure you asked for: 12.5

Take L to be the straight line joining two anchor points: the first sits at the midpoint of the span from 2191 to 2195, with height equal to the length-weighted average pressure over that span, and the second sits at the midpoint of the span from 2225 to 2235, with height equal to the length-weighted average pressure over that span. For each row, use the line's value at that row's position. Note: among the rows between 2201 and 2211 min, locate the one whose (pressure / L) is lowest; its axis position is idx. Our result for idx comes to 2204.0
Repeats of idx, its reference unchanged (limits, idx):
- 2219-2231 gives 2220.0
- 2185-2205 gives 2186.0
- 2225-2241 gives 2226.0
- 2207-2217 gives 2210.0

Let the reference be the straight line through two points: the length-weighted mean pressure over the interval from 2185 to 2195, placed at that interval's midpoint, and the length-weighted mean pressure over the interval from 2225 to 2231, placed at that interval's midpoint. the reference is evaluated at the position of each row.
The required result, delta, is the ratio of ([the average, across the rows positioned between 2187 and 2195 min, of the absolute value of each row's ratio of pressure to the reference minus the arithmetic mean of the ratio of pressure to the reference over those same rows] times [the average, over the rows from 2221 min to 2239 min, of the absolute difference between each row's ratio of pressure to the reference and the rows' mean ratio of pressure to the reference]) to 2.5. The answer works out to 0.0007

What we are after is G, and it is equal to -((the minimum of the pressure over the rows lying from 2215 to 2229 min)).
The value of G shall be -156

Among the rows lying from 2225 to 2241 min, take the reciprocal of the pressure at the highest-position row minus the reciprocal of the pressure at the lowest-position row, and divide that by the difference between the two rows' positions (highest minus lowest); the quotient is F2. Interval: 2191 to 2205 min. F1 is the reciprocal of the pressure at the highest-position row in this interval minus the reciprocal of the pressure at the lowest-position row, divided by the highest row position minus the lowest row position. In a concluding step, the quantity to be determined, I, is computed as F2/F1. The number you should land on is 0.1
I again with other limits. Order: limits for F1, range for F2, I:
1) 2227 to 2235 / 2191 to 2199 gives -1.1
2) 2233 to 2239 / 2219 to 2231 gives -0.2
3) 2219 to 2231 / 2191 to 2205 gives 4.1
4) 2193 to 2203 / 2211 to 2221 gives 3.2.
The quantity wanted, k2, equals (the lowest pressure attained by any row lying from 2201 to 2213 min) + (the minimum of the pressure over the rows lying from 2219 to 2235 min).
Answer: 319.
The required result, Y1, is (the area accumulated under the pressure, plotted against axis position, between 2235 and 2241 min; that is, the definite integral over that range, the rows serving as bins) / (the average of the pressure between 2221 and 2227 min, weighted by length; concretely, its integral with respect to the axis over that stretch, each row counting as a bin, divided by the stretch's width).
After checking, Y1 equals 5.9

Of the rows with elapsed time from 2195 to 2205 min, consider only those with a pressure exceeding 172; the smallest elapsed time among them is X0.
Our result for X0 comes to 2196.0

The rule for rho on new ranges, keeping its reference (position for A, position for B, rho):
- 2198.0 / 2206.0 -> 0.44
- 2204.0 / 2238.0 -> -0.08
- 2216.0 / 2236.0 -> 0.05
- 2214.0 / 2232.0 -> 0.12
